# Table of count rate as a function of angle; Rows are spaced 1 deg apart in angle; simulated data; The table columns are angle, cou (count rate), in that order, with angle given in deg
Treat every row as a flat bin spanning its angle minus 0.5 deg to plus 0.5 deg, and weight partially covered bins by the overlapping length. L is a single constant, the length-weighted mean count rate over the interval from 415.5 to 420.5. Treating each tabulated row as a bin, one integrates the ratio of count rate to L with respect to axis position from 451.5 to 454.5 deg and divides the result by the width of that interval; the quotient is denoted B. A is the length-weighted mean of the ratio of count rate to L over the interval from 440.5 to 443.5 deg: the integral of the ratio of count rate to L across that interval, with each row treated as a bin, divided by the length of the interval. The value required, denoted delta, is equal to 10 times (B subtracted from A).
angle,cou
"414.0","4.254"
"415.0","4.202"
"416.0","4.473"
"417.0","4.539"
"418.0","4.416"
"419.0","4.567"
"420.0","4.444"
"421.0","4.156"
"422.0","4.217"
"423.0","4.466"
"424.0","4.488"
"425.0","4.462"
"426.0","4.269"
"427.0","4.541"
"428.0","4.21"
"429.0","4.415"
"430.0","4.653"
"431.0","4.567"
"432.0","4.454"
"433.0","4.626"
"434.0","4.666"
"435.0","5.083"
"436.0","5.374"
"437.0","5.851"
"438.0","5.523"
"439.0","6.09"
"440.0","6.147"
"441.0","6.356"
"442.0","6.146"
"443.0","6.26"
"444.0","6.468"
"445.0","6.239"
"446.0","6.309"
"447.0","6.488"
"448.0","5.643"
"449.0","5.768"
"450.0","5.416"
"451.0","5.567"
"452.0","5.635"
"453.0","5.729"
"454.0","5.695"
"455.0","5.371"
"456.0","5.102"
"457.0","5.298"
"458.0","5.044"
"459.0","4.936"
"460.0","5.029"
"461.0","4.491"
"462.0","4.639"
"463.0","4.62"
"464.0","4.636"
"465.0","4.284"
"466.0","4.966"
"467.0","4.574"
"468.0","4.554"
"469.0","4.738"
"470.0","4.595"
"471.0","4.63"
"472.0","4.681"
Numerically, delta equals 1.3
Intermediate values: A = 1.39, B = 1.27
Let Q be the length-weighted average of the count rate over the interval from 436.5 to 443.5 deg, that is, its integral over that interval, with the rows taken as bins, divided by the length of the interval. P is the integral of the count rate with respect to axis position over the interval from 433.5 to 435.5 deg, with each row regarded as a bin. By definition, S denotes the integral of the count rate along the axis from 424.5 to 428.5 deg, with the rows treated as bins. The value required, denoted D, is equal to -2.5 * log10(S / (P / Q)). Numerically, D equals -2.6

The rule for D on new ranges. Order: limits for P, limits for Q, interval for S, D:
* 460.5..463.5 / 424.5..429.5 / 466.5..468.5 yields -1.2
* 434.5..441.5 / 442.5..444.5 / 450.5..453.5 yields -1.1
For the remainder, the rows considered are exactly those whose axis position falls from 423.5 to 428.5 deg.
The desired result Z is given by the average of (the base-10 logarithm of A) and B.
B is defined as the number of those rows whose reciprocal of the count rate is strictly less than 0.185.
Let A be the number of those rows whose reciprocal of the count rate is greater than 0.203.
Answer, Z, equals 0.35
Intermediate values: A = 5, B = 0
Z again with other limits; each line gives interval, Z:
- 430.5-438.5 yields 1.30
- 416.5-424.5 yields 0.45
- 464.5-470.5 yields 0.35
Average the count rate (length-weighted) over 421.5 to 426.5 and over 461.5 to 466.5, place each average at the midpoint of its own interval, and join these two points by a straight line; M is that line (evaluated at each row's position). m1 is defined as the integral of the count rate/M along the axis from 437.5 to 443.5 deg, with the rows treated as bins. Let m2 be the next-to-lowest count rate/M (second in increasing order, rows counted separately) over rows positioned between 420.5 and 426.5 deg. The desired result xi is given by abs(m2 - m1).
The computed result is 7.2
